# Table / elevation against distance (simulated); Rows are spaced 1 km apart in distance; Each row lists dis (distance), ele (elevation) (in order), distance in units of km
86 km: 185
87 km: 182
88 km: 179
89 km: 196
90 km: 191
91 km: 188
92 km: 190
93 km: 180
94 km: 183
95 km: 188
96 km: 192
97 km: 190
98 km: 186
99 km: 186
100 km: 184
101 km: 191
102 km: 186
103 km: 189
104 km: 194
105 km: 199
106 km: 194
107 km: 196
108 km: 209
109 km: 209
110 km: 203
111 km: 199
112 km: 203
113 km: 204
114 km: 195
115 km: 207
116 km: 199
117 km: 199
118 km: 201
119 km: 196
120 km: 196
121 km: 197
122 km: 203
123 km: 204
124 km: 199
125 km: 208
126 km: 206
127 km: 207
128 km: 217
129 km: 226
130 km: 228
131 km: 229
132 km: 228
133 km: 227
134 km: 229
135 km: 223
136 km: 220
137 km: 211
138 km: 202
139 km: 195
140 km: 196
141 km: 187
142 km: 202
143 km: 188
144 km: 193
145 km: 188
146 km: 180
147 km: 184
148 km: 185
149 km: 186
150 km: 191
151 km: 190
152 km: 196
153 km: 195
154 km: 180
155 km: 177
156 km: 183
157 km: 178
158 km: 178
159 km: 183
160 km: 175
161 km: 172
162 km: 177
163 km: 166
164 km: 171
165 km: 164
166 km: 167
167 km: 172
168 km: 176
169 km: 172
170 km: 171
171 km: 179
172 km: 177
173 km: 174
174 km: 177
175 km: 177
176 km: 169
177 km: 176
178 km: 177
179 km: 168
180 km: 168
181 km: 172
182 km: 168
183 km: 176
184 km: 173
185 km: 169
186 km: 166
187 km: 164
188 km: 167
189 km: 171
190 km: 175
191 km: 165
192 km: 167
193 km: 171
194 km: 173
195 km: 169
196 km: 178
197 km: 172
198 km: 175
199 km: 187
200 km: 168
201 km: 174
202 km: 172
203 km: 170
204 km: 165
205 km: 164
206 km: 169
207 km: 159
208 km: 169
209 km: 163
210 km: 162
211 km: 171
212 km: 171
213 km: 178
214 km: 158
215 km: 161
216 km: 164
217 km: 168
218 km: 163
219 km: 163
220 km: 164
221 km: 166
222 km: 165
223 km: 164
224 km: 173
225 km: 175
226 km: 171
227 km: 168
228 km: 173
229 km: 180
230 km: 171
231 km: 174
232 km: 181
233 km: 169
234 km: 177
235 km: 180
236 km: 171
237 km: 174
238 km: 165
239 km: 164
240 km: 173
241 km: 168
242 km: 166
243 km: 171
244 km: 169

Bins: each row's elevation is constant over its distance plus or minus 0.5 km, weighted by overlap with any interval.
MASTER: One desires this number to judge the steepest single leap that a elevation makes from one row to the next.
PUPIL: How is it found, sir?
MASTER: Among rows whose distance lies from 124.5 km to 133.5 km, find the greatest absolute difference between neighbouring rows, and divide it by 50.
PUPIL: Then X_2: 0.200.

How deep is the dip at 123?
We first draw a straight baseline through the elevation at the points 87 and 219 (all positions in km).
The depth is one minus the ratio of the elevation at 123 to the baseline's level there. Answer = -0.15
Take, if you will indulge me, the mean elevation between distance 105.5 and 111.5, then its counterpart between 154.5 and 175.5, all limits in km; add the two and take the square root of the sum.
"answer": 19.4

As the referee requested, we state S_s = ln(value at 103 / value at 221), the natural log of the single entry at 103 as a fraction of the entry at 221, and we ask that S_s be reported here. 0.13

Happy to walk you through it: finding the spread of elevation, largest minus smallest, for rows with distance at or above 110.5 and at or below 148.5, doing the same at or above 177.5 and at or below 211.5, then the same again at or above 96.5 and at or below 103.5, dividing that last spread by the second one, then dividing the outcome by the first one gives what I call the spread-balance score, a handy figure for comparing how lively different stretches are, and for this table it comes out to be 0.01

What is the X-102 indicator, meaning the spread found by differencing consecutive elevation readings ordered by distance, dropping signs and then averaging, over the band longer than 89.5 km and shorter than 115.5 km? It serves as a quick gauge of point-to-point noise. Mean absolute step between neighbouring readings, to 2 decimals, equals 4.64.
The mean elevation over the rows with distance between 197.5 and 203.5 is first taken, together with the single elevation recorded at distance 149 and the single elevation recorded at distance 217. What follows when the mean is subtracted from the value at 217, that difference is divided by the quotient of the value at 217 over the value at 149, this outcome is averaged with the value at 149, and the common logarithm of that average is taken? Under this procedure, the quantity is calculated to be 1.95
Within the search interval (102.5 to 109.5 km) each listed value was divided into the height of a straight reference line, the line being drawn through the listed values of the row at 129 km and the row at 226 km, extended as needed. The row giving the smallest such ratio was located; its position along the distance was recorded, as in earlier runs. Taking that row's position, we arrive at 109 km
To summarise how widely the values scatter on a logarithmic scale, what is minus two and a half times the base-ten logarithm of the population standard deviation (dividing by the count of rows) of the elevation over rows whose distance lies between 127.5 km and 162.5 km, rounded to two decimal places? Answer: -3.17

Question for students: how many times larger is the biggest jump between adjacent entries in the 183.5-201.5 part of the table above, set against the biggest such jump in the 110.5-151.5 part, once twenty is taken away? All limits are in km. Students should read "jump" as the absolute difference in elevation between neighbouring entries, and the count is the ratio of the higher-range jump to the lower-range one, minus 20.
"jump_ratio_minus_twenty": -18.7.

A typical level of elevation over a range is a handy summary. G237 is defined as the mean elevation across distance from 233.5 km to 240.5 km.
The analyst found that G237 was 172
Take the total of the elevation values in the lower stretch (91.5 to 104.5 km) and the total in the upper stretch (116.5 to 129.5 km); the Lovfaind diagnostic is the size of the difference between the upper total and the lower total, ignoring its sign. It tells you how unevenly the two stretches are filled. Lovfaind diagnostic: 220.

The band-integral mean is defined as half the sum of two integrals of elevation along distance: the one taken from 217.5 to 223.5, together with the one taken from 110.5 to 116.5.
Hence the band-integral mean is 1096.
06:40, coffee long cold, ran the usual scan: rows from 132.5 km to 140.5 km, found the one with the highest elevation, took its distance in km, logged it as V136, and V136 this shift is 134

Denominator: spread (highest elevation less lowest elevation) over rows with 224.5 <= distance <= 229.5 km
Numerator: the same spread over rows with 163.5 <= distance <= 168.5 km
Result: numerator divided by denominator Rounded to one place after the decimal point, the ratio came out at 1.0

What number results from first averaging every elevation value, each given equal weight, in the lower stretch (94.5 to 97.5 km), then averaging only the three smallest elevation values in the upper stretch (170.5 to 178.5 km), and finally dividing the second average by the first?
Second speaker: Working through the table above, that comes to 0.91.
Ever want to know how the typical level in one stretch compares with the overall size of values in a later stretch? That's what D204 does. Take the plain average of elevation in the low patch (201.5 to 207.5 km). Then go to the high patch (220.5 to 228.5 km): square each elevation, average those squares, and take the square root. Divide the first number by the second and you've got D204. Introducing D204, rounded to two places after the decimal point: 0.98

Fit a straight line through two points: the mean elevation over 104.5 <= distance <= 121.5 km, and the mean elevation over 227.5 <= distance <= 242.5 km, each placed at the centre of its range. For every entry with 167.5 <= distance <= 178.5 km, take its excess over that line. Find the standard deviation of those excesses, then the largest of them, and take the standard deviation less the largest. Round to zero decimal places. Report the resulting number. 11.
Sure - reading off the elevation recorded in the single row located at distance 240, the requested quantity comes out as 173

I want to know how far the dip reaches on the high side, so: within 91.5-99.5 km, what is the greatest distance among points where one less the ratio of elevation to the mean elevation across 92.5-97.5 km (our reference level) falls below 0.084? 99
